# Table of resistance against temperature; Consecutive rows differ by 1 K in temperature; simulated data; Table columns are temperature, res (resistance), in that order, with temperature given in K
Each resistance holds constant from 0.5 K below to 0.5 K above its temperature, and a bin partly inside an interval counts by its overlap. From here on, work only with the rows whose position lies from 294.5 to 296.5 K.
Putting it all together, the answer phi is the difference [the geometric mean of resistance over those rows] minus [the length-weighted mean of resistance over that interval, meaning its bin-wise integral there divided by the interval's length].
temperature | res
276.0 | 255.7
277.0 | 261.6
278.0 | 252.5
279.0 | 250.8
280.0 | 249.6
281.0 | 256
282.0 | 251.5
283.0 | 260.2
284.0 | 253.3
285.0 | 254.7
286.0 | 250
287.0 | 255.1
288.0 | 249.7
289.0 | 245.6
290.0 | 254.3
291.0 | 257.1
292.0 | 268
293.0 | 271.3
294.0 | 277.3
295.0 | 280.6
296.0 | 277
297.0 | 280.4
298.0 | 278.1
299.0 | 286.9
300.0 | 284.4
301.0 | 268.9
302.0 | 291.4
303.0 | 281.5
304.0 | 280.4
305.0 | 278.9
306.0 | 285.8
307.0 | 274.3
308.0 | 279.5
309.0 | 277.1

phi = -0.006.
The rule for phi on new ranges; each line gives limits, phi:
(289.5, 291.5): -0.004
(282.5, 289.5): -0.038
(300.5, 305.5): -0.092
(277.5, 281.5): -0.011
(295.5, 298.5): -0.004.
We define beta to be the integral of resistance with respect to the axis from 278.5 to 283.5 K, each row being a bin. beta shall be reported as 1268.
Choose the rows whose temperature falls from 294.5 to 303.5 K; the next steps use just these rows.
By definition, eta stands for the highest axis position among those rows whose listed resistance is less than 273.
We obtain 301.0 K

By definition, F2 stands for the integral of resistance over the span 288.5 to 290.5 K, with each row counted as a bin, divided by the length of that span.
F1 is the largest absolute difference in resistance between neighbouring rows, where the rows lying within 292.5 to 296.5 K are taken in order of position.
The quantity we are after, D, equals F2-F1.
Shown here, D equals 244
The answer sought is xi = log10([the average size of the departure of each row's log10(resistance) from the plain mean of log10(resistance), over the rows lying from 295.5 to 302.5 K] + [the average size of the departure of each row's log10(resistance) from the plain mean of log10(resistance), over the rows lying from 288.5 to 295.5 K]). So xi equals -1.58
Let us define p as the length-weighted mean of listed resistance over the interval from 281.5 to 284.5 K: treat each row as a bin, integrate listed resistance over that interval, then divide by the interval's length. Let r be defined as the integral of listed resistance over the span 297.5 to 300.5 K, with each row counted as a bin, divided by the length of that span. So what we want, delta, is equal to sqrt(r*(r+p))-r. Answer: 107.2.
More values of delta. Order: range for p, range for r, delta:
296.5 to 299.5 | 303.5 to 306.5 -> 116.7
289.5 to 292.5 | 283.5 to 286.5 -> 107.2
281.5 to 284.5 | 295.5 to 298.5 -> 107.0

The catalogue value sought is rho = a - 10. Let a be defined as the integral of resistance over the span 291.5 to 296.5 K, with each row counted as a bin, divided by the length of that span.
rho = 265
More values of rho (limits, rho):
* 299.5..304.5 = 271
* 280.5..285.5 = 245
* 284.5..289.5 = 241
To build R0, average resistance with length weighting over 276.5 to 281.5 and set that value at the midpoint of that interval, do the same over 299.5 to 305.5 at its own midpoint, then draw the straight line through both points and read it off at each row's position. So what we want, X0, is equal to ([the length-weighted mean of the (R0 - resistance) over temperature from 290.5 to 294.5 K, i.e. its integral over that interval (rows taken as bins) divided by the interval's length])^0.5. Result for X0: 1.0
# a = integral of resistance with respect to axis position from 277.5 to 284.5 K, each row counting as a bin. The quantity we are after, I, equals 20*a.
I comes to 35478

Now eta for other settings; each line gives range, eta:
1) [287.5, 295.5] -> 293.0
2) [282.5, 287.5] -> 287.0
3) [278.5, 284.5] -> 284.0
